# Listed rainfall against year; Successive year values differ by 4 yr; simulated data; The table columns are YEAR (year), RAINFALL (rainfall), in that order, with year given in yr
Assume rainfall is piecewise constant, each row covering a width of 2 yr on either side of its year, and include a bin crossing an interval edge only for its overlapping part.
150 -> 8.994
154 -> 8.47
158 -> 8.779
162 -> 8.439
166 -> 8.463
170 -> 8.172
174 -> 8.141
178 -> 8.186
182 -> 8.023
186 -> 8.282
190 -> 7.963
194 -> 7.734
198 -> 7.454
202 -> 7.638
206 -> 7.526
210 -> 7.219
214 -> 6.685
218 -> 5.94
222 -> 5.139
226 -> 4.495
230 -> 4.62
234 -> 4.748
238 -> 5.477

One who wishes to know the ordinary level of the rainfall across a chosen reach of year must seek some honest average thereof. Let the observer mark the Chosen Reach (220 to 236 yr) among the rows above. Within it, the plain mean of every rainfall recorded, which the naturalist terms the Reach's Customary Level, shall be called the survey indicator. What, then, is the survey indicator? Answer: 4.8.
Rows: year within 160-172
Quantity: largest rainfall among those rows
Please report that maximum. 8.463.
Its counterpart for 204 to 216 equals 7.526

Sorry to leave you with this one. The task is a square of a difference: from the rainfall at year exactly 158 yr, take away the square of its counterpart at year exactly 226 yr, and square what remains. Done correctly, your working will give 131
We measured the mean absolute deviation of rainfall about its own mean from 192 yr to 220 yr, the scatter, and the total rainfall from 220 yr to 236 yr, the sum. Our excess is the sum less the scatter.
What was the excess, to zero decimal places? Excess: 19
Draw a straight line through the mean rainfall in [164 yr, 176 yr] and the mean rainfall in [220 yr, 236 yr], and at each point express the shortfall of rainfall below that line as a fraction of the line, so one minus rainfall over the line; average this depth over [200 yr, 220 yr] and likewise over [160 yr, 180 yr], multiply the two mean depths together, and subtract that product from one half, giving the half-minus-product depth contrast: 0.499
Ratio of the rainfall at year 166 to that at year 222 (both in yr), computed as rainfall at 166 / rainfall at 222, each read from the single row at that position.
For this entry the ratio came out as 1.65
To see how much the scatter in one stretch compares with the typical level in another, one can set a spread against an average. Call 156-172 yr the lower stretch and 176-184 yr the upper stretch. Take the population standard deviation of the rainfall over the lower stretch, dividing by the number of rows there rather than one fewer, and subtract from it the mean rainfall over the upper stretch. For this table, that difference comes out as -7.9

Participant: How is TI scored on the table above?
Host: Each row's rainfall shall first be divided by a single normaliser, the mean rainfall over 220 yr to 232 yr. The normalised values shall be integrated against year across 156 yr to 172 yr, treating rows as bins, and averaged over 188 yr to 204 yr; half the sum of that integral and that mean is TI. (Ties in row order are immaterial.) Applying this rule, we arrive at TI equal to 15.1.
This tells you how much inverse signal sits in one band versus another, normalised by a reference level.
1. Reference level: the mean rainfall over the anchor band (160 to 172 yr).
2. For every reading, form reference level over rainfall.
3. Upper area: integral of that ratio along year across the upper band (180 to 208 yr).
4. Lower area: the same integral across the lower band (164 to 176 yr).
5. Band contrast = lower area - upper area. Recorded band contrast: -18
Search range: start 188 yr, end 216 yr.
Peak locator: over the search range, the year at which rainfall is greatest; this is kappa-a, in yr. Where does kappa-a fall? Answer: 190 yr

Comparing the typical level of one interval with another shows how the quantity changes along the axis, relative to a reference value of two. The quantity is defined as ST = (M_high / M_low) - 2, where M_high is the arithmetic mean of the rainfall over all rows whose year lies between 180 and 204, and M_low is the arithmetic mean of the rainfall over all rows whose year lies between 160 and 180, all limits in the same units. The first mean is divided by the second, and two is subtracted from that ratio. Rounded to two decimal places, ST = -1.05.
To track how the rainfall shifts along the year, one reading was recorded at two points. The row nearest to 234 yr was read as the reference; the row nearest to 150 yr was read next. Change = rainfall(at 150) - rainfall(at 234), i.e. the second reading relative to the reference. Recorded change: 4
